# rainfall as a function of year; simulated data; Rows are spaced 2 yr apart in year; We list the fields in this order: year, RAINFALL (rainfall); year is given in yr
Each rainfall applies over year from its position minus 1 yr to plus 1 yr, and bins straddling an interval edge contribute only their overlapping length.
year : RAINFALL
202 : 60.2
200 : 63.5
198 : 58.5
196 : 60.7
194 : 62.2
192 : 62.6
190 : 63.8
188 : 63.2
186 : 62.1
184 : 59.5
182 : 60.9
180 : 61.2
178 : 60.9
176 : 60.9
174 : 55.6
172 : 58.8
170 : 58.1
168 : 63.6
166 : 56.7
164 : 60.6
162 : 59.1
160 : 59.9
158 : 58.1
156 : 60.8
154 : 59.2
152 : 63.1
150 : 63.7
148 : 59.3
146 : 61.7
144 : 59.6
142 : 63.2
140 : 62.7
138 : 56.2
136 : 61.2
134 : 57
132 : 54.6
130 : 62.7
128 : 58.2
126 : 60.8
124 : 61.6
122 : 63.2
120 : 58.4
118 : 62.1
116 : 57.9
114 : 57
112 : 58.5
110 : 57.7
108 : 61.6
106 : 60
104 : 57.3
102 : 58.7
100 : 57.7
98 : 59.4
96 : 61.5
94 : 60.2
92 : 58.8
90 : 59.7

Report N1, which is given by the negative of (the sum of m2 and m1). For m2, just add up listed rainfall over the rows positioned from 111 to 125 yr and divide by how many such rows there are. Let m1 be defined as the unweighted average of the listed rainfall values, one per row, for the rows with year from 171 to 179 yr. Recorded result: -119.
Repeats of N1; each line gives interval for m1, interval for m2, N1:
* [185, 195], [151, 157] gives -124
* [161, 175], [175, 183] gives -120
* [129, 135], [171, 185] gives -118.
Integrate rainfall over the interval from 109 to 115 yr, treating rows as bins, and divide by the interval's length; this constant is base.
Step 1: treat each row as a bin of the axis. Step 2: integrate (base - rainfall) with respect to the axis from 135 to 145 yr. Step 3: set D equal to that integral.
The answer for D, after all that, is -28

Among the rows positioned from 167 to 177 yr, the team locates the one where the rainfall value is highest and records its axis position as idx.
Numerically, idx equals 168 yr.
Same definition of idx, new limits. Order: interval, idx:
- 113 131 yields 122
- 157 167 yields 164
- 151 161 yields 152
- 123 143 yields 142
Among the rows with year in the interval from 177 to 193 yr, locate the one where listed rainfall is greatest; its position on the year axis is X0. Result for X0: 190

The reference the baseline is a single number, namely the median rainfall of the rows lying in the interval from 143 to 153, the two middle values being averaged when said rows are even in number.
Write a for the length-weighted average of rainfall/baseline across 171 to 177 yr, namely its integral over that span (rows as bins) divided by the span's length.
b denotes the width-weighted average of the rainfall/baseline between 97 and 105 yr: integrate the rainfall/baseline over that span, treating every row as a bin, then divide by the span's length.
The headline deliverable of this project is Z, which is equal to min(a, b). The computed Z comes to 0.944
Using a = 0.947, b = 0.94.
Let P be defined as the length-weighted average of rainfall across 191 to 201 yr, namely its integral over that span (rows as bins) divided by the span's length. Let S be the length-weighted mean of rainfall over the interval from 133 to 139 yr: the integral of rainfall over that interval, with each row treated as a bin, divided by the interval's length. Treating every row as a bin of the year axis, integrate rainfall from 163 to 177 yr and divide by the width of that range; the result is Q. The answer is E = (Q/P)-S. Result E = -57.2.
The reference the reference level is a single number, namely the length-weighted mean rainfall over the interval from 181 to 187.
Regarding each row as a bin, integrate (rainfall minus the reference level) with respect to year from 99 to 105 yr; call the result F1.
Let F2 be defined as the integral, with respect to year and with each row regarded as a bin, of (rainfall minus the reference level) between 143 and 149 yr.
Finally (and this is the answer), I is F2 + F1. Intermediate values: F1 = -18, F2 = -4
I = -21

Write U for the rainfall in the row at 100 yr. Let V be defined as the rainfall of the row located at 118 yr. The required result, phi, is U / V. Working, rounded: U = 57.7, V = 62.1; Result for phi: 0.93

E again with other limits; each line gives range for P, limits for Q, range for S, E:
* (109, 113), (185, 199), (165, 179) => -58.2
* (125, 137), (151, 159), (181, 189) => -60.4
